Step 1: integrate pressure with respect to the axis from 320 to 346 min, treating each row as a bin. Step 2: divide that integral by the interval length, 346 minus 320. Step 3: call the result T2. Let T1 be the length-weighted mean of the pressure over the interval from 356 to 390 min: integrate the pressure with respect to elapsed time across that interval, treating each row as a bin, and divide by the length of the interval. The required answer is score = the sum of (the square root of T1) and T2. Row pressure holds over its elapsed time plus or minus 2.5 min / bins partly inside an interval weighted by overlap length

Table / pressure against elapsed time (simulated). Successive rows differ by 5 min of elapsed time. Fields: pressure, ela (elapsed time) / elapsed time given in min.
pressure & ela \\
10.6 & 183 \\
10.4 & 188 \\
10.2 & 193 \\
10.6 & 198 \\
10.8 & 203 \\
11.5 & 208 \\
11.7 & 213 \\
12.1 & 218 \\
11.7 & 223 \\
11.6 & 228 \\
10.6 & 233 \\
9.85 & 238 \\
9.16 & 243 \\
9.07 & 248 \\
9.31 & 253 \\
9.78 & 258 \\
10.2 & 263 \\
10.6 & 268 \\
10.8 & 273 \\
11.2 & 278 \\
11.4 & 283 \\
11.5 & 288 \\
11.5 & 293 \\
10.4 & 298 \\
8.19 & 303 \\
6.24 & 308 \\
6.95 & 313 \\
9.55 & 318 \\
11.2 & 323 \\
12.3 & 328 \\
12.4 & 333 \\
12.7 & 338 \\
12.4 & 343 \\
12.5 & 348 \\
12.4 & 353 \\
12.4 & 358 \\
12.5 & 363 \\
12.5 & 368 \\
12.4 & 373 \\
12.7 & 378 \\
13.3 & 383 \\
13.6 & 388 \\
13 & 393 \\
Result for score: 15.7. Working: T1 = 12.8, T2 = 12.2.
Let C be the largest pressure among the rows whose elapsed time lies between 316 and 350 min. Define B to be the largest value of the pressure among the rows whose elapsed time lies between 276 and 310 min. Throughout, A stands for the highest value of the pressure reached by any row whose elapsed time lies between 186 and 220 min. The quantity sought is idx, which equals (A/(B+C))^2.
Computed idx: 0.25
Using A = 12.1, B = 11.5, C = 12.7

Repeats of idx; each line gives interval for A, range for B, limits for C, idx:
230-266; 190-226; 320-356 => 0.18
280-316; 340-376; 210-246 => 0.22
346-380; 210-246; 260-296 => 0.29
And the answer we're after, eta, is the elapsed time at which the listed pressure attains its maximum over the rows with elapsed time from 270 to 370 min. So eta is 338 min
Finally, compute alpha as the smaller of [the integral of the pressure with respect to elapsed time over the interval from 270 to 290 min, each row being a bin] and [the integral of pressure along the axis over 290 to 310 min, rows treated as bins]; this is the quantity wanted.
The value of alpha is 184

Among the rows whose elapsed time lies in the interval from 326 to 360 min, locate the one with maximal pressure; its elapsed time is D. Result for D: 338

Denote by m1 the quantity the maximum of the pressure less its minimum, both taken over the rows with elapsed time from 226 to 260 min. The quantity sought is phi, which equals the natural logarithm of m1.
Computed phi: 0.9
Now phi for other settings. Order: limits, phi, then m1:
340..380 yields -1.2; 0.3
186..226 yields 0.6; 1.9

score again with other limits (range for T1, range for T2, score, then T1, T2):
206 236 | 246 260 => 12.8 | 11.5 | 9.4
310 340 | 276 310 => 13.4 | 10.7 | 10.1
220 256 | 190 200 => 13.6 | 10.2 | 10.4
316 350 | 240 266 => 13.0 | 11.9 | 9.5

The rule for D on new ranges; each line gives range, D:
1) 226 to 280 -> 228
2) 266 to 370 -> 338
